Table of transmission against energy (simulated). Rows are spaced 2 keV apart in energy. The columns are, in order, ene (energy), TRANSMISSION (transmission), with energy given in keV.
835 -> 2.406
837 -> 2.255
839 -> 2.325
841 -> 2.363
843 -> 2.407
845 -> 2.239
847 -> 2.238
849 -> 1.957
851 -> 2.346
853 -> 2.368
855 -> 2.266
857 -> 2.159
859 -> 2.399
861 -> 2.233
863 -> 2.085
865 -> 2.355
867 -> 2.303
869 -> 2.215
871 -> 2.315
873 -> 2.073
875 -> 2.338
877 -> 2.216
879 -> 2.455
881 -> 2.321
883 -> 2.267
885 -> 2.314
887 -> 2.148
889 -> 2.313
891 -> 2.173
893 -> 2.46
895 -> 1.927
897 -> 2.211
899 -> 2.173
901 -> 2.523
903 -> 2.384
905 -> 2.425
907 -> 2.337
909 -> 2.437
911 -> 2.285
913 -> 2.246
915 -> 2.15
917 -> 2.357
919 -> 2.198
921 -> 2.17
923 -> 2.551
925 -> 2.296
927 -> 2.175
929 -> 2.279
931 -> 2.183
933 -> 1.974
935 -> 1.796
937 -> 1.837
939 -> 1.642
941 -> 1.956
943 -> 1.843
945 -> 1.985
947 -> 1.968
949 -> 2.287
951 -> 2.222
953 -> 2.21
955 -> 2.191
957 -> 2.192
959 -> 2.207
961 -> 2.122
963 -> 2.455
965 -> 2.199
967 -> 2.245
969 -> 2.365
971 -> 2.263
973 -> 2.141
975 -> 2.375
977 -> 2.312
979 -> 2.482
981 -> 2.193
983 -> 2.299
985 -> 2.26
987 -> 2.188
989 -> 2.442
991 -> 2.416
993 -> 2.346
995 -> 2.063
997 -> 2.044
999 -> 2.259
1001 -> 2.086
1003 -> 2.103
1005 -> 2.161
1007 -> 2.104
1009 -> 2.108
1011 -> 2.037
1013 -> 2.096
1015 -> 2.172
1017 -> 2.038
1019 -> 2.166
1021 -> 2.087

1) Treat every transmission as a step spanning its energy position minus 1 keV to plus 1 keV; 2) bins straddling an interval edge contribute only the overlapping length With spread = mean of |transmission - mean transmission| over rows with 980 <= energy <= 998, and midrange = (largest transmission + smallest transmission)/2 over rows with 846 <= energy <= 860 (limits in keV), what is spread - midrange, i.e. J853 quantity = -2.06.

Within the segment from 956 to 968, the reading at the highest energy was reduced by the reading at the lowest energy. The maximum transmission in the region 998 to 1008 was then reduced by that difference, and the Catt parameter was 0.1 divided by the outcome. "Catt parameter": 0.0453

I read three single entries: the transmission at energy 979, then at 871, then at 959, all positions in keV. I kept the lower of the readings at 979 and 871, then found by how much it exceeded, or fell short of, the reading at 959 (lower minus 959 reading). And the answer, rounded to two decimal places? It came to 0.11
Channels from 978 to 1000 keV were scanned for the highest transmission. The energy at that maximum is 979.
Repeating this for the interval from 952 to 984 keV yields 979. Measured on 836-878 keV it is 843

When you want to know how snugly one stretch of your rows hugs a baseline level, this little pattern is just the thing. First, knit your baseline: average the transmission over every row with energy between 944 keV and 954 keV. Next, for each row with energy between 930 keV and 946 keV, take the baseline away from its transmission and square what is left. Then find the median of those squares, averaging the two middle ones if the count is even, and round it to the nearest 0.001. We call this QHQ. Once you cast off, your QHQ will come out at 0.058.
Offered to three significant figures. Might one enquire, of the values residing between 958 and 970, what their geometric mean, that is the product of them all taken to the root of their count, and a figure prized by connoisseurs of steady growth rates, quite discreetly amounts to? 2.26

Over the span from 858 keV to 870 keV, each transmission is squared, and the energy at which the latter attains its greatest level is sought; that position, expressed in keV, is 859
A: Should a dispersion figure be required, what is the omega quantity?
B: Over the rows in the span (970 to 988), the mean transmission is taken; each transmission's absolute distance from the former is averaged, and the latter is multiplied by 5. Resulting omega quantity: 0.39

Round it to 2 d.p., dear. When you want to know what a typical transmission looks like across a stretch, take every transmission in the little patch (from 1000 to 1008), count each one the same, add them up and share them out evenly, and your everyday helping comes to 2.11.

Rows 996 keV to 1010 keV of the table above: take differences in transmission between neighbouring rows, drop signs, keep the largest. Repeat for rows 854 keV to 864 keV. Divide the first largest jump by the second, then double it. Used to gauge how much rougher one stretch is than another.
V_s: 1.8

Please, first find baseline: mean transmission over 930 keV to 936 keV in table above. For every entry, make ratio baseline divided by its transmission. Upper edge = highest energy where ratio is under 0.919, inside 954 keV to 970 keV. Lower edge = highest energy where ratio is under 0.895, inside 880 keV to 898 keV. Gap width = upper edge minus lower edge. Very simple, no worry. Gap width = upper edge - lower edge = 76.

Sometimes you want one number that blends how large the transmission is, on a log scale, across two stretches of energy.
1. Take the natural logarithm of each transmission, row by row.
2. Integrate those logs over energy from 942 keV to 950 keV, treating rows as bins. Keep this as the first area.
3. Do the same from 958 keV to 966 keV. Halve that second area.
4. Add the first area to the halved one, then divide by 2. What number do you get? 4.42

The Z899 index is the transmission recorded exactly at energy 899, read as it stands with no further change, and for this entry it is 2.173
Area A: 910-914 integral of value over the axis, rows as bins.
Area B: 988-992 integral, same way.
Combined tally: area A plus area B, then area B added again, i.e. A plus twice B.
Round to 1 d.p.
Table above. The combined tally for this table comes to 28.5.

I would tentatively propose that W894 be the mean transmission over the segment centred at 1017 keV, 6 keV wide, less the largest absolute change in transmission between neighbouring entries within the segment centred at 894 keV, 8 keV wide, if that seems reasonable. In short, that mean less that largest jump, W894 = 1.59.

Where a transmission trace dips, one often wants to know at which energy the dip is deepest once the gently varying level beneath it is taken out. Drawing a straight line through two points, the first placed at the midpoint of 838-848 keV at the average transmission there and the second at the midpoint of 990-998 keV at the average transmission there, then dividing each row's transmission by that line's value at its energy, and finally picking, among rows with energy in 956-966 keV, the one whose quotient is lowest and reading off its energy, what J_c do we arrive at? 961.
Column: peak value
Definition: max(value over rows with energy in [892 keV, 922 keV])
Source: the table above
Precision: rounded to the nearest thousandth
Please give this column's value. 2.523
